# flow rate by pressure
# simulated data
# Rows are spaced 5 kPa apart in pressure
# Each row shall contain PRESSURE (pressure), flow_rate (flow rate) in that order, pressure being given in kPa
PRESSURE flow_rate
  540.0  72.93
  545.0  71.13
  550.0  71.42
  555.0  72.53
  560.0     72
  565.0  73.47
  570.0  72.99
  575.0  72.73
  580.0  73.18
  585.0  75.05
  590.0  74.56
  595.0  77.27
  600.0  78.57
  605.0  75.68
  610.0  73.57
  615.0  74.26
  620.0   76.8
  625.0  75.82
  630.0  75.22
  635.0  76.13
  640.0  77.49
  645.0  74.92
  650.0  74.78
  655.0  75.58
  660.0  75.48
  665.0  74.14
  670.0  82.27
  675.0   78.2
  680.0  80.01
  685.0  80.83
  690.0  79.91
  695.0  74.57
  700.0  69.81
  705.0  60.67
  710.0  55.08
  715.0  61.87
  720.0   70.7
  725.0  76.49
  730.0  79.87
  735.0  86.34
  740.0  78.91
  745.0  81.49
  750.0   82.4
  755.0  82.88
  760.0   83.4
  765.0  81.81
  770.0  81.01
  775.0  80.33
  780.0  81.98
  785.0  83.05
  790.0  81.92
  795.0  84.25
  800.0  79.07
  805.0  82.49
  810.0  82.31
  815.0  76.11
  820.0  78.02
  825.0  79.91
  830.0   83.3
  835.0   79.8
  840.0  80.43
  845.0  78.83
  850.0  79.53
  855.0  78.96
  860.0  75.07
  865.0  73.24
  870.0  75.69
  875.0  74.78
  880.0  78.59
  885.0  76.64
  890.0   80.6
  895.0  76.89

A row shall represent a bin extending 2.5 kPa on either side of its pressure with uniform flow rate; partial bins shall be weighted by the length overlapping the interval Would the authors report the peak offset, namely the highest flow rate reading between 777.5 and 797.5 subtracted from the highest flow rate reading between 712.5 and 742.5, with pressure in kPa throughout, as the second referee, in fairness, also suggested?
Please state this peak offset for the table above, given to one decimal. 2.1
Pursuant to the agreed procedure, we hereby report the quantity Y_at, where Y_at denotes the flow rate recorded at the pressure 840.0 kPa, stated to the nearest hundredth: 80.43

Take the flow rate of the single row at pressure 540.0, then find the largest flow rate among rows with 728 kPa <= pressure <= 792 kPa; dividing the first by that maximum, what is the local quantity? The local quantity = 0.845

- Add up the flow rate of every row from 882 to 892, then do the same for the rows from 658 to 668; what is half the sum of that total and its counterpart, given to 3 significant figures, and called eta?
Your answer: 153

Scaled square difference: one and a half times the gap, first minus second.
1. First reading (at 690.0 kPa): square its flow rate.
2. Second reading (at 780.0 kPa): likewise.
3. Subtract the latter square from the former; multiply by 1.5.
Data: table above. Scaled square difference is -503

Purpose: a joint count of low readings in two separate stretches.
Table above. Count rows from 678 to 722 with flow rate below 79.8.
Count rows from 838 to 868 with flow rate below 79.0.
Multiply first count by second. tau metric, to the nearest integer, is 24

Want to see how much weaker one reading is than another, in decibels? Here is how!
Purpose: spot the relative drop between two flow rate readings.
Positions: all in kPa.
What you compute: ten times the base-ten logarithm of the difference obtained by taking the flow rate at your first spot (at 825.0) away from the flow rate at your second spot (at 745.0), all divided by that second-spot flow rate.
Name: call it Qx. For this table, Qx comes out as -17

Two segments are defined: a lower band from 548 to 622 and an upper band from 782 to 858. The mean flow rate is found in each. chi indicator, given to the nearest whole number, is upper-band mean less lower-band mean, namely 6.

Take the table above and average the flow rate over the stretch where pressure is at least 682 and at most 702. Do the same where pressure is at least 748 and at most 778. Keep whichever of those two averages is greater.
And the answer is 82.0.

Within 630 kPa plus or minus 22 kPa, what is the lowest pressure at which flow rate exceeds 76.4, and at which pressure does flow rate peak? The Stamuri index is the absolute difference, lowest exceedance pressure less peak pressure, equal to 20 kPa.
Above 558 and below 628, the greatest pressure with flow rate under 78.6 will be 625.0 kPa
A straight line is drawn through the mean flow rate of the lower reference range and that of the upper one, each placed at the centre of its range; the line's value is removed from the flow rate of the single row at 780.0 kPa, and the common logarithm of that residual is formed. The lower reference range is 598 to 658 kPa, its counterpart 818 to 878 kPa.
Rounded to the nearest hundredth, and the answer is 0.66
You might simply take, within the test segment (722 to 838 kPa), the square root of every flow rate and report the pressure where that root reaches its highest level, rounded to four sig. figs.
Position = 735.0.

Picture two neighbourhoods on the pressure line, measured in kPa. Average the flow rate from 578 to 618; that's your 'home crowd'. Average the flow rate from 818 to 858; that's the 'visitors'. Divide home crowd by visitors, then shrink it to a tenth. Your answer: 0.094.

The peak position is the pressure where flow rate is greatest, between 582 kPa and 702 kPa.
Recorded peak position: 670.0 kPa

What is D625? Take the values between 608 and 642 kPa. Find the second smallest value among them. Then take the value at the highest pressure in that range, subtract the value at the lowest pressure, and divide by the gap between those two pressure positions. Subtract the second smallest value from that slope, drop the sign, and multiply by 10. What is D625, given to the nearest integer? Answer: 741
